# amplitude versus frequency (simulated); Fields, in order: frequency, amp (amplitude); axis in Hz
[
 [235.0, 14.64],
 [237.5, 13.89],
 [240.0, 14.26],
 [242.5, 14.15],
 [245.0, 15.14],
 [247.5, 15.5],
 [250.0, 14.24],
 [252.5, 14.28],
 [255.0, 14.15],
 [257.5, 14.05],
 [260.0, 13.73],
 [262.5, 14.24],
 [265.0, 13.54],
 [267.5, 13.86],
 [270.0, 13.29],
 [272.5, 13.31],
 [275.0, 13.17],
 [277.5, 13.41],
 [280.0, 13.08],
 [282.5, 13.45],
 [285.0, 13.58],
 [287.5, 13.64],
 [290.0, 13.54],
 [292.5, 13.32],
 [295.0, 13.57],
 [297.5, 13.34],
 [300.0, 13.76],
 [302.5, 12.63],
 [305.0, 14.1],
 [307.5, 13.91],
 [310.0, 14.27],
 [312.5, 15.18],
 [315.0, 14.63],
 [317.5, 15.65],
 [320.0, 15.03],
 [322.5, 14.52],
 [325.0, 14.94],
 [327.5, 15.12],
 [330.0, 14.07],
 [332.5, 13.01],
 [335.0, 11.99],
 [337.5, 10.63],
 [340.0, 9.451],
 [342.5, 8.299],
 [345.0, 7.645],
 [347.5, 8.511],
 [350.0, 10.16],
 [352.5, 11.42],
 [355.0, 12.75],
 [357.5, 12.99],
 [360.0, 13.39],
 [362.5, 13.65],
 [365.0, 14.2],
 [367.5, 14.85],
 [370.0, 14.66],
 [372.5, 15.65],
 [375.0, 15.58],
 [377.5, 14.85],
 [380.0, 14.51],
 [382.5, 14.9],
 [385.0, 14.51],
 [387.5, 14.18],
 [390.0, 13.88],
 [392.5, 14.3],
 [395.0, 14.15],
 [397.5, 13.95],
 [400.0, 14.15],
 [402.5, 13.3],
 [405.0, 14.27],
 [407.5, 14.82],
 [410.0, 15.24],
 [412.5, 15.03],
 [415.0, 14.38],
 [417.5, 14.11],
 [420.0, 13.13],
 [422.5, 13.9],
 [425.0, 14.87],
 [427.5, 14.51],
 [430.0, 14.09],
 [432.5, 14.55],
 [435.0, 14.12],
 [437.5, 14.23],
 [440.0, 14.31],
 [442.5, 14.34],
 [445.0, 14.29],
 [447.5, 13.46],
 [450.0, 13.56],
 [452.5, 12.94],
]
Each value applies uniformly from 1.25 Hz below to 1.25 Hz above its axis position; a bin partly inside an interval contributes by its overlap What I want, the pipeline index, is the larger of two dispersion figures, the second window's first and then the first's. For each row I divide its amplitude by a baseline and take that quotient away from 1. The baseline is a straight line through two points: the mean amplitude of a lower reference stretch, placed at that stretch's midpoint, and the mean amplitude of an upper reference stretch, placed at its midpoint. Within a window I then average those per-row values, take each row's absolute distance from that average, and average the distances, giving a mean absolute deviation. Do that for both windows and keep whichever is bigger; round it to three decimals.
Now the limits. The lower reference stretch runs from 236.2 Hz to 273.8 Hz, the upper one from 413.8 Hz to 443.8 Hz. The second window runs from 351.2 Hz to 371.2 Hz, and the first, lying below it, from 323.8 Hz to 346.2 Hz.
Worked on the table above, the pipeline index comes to 0.168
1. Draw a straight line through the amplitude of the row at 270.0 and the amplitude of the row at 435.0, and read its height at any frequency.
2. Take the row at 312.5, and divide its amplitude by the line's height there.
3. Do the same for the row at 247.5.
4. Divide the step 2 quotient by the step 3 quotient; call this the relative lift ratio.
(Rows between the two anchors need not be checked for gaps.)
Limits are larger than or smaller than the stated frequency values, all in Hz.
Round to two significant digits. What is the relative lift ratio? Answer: 0.96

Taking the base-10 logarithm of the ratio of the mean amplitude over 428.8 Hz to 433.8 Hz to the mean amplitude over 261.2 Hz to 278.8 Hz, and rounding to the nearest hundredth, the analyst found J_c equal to 0.02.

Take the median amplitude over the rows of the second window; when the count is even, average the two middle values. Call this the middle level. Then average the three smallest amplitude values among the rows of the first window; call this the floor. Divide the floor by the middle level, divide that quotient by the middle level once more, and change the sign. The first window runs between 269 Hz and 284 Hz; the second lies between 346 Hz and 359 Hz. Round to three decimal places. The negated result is -0.101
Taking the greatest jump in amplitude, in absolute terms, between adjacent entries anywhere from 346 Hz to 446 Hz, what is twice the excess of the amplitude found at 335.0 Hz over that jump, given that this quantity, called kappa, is 20.7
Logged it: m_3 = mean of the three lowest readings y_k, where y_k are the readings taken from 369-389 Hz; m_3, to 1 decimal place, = 14.4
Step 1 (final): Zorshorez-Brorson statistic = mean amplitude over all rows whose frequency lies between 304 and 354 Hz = 12.6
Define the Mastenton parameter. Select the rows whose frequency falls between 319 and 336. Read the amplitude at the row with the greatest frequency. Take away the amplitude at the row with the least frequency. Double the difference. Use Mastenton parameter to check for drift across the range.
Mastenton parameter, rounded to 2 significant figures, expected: -6.1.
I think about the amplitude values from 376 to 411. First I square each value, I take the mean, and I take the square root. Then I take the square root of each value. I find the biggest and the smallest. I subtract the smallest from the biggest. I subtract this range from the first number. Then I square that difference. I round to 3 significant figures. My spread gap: 199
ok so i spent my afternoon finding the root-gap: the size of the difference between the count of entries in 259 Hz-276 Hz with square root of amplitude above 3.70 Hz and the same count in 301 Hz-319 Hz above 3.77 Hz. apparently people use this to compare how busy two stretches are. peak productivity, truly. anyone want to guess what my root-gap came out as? 1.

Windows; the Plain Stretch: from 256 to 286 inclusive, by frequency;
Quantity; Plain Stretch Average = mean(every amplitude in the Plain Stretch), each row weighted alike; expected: 13.6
